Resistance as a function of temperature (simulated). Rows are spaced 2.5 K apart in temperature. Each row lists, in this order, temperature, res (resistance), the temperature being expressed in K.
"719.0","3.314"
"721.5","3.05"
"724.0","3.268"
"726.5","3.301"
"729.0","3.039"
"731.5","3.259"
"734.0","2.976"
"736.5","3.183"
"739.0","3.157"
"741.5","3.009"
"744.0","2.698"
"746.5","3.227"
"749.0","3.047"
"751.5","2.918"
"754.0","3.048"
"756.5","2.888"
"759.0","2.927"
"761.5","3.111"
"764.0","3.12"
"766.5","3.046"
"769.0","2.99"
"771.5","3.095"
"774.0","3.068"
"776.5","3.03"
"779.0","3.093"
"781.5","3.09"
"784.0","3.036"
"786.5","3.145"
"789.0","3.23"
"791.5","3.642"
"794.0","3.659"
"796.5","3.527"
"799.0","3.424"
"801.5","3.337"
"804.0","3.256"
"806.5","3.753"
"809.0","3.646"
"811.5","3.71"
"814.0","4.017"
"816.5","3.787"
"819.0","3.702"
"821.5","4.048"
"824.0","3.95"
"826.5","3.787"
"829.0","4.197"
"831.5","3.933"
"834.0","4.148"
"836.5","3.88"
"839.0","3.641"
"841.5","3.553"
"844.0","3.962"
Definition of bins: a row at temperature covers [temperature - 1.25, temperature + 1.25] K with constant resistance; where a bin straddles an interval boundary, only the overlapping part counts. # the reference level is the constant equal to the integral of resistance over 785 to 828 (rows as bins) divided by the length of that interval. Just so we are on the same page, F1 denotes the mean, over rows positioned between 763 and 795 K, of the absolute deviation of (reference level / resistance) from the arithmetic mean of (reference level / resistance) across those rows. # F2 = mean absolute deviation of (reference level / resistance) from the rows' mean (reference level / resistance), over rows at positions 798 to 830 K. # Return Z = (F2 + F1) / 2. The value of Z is 0.053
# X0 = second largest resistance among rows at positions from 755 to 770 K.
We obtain 3.111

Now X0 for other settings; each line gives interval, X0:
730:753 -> 3.227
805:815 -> 3.753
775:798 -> 3.642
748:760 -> 3.047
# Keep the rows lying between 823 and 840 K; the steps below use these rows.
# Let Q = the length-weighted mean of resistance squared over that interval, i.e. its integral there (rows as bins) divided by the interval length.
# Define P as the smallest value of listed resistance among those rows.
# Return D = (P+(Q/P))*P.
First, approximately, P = 3.641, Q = 15.5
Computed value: 28.8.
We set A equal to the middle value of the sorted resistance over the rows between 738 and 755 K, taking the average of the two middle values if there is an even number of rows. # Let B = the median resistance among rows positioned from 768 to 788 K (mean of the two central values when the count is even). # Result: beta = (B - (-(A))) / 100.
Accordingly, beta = 0.061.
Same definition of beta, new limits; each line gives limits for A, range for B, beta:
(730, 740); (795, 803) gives 0.066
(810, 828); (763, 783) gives 0.069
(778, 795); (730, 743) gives 0.063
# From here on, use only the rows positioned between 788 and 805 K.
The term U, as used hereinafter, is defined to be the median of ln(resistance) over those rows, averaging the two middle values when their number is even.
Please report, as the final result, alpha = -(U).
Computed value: -1.23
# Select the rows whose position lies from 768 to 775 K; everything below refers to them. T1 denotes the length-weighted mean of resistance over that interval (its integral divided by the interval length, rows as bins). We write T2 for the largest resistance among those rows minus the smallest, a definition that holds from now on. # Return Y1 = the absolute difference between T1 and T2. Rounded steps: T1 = 3.05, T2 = 0.1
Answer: 2.95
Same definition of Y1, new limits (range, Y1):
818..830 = 3.44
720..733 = 2.92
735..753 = 2.50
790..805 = 3.07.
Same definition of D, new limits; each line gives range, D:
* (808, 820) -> 27.6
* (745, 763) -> 17.5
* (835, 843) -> 26.4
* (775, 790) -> 18.8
